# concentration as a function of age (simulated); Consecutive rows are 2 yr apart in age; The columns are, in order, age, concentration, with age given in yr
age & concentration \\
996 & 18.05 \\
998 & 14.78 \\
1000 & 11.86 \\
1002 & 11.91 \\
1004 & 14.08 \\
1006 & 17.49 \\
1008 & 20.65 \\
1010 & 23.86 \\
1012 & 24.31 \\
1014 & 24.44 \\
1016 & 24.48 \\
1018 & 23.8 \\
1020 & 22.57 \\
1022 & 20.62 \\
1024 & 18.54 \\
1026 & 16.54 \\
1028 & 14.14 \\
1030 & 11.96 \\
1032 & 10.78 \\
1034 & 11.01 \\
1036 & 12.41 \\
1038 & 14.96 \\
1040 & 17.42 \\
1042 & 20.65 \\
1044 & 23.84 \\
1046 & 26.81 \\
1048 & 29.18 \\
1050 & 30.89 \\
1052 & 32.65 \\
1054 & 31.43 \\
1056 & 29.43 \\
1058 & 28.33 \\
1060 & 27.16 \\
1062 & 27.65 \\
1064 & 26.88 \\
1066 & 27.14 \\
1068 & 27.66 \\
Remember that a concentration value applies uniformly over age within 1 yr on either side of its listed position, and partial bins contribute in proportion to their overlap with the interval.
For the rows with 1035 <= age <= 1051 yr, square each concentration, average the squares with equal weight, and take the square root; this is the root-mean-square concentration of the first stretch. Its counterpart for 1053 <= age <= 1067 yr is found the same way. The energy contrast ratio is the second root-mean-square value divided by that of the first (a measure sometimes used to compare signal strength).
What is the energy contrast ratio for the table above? 1.2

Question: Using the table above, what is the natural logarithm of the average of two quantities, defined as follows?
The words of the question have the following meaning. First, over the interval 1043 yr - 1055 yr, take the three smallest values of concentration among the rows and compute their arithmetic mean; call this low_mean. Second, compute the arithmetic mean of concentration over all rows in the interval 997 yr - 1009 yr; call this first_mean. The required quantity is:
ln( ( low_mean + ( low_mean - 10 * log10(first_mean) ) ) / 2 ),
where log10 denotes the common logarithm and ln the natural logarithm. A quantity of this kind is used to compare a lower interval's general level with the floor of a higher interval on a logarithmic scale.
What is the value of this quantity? 3.0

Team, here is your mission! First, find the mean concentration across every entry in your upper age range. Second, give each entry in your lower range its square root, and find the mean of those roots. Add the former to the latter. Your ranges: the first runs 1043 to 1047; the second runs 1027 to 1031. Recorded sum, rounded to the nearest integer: 29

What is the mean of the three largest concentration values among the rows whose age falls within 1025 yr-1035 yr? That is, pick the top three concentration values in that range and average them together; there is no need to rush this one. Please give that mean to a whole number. 14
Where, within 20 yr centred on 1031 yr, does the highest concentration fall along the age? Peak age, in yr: 1022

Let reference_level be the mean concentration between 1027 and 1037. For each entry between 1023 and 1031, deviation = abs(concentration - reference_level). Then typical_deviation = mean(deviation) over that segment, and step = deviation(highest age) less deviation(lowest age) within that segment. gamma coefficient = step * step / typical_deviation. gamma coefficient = 12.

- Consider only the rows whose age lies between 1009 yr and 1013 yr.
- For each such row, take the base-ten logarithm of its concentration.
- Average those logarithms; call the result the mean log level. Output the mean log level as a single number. 1.38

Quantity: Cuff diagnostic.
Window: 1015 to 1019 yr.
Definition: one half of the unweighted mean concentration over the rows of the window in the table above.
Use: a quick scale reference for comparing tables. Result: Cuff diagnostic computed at 12.1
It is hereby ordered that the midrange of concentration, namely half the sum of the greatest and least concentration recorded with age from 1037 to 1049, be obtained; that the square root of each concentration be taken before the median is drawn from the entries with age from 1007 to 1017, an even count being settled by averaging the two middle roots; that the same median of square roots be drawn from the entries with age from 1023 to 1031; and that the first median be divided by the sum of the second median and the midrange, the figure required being 0.190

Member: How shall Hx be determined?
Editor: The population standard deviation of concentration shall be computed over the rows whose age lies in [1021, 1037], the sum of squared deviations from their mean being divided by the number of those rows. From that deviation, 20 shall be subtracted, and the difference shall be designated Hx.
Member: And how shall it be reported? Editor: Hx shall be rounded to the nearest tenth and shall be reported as -16.6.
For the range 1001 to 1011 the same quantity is -15.7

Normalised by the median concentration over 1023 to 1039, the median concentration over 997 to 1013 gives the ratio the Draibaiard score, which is 1.2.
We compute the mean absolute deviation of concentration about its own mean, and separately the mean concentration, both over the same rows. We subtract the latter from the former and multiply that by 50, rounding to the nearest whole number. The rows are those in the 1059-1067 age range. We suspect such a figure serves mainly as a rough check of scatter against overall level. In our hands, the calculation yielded -1349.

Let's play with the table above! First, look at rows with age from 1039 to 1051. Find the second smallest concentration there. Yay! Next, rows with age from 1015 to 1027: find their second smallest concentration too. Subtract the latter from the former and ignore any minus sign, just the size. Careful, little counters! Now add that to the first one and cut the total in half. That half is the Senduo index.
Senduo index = 11.4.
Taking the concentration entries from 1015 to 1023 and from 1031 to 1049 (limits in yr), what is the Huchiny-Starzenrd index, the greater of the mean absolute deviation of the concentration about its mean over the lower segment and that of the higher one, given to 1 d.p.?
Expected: 5.8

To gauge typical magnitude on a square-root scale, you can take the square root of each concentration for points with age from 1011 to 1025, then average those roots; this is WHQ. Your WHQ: 4.8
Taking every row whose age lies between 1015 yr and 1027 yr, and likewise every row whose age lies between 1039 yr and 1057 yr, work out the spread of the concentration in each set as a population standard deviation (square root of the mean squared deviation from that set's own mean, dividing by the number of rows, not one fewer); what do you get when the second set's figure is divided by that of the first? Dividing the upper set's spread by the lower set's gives 1.7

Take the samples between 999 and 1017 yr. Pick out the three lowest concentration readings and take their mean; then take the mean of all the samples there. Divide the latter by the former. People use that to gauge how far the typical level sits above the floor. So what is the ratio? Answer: 1.52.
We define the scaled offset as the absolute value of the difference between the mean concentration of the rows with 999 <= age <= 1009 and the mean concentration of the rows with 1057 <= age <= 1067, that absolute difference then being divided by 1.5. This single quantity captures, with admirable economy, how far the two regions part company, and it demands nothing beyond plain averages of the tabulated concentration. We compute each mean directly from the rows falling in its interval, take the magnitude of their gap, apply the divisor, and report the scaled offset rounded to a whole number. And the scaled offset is 8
